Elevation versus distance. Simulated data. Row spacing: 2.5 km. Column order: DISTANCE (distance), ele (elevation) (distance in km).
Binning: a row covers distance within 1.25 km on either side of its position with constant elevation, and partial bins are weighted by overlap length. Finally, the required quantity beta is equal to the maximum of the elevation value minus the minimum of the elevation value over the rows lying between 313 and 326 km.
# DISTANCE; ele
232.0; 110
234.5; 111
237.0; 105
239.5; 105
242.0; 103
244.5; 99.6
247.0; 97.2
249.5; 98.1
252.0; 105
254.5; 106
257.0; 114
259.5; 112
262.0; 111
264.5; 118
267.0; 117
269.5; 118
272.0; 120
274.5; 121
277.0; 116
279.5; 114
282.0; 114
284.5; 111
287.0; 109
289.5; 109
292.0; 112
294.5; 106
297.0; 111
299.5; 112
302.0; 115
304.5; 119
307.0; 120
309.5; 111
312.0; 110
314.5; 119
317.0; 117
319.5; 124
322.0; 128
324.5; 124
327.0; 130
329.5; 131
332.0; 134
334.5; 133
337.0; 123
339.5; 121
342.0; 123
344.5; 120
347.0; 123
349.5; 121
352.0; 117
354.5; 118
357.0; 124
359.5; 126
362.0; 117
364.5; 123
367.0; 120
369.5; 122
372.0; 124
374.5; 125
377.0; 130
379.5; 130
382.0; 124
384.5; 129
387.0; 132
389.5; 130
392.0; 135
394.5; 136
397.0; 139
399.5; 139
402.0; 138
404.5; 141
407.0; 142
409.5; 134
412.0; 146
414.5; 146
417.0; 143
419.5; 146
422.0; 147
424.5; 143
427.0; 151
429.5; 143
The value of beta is 11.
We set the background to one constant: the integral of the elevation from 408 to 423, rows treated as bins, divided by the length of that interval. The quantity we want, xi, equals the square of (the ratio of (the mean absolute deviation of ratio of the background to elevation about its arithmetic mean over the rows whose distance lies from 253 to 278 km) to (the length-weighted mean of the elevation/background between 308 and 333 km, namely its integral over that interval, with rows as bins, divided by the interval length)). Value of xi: 0.0022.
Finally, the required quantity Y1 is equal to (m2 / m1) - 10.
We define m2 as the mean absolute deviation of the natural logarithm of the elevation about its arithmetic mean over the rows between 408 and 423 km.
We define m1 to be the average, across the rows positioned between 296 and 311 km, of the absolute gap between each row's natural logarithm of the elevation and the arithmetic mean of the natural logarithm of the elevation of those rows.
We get -9.2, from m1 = 0.029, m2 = 0.024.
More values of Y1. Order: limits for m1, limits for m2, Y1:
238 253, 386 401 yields -9.3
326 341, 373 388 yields -9.4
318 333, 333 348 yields -9.0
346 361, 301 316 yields -8.6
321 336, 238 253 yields -8.6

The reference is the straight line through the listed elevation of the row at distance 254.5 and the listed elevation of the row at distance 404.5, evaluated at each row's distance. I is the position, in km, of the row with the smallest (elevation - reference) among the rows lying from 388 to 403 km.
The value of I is 389.5 km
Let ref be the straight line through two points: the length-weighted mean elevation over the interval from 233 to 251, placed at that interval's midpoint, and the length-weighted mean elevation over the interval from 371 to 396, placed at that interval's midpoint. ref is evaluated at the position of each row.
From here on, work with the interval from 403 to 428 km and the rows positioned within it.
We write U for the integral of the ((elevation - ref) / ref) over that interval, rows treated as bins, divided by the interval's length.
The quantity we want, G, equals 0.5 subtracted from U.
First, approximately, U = 0.059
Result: -0.441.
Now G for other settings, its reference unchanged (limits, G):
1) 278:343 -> -0.478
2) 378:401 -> -0.486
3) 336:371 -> -0.521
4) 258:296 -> -0.459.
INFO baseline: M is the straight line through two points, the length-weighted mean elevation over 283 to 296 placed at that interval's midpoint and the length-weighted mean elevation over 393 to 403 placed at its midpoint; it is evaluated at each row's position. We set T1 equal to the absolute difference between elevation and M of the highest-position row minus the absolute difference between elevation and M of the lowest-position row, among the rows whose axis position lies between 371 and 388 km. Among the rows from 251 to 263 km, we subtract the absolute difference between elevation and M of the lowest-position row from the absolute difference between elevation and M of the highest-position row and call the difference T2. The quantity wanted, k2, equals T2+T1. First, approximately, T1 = -4.1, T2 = 3.4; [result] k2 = -1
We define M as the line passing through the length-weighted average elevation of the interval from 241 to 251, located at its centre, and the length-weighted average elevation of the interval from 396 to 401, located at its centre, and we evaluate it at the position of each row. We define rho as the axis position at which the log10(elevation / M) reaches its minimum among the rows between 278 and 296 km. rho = 294.5 km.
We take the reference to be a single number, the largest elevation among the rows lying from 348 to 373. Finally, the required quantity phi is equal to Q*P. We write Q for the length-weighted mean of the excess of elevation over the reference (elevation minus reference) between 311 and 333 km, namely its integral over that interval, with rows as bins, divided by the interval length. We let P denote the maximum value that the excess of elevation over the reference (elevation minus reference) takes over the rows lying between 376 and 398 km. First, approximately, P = 13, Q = -1.8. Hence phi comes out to -24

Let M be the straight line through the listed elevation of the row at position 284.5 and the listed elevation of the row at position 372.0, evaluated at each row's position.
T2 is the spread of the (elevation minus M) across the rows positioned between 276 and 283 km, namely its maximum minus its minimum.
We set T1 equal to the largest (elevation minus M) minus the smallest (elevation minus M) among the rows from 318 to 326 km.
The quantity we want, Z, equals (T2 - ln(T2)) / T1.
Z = 0.4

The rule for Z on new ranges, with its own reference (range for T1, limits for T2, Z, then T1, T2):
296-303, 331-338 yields 2.8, 3.3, 11.7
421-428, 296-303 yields 0.3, 7.6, 3.3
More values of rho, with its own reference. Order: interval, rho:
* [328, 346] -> 344.5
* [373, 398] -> 382.0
